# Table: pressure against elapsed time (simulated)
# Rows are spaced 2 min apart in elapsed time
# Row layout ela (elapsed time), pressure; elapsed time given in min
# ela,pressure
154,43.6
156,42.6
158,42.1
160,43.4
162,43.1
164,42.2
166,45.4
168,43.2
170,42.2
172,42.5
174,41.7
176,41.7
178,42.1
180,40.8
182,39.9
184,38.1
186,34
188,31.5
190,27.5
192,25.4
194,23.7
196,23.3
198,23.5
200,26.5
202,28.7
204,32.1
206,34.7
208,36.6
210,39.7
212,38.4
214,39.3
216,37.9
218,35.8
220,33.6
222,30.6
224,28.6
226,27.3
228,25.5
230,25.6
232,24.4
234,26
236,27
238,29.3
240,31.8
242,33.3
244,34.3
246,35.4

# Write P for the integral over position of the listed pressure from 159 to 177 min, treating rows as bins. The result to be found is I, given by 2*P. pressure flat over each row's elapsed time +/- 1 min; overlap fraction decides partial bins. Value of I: 1542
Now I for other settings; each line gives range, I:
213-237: 1446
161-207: 3255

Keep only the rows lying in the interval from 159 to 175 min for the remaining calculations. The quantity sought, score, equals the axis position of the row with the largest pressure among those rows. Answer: 166 min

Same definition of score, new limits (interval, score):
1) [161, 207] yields 166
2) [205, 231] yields 210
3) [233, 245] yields 244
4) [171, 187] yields 172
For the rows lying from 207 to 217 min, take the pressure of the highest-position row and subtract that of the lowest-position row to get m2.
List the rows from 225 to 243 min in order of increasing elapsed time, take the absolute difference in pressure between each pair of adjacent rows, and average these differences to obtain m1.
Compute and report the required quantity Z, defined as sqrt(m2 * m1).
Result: 1.4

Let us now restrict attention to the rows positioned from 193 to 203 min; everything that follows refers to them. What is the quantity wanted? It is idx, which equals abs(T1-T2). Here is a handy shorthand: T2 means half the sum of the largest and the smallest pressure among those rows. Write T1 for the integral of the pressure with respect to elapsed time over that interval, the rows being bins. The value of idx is 225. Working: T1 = 251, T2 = 26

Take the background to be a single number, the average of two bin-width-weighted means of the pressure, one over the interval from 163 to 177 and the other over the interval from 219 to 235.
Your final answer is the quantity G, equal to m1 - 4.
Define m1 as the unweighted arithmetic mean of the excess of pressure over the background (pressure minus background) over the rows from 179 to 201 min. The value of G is -8.8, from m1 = -4.8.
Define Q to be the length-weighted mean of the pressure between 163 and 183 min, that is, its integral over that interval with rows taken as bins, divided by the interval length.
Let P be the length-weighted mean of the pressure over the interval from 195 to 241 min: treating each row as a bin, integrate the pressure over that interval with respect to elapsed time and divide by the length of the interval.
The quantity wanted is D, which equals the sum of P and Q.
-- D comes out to 73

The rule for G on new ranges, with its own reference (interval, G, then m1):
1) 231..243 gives -10.6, -6.6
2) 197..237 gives -8.1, -4.1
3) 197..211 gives -7.5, -3.5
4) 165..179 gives 3.5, 7.5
